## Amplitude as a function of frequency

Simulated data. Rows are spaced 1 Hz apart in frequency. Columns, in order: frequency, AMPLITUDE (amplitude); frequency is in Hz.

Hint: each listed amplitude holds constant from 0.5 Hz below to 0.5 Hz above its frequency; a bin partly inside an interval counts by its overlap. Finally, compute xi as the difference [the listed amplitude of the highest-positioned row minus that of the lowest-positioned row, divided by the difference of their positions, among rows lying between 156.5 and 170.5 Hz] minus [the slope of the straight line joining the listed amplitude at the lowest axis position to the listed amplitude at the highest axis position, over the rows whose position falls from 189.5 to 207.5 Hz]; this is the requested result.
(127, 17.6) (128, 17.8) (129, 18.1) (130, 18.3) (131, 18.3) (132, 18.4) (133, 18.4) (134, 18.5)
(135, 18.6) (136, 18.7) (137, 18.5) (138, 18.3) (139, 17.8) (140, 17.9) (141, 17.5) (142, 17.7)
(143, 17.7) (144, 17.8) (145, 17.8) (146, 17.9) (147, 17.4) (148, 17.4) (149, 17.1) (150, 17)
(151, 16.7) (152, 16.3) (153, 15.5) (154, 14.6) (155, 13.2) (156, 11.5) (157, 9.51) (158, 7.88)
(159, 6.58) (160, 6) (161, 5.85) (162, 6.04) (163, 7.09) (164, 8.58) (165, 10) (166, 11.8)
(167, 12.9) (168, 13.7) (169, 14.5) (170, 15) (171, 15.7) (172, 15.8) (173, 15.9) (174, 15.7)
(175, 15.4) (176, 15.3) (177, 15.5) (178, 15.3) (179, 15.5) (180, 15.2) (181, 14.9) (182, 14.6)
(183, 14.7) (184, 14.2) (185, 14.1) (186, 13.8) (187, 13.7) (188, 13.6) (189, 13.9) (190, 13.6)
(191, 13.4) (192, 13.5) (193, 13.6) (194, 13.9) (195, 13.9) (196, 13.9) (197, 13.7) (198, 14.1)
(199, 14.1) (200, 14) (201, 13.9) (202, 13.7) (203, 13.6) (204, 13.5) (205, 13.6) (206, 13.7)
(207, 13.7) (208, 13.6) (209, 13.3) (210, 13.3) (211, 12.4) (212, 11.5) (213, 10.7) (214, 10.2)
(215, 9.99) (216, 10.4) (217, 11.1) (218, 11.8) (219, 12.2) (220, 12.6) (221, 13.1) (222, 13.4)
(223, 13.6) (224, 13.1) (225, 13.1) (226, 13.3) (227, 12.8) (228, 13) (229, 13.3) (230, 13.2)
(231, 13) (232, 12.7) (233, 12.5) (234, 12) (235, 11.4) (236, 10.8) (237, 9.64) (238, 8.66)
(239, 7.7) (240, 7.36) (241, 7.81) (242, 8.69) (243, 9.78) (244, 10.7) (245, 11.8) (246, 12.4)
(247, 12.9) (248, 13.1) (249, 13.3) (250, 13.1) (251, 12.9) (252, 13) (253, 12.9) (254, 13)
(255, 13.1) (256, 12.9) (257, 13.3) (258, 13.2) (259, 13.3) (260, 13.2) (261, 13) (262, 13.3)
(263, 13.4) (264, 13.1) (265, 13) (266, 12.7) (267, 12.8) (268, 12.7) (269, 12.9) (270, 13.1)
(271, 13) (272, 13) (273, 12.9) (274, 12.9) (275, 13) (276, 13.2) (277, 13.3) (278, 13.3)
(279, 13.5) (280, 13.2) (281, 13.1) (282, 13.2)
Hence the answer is 0.4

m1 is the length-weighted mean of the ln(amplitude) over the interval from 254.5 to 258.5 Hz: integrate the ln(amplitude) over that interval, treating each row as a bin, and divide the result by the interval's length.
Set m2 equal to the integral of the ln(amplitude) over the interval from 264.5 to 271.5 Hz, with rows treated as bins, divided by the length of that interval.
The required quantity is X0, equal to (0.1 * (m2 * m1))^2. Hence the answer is 0.43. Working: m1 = 2.57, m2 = 2.56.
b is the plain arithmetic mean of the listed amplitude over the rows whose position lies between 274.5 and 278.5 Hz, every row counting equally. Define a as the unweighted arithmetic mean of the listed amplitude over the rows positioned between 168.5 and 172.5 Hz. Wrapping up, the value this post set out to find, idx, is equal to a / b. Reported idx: 1.16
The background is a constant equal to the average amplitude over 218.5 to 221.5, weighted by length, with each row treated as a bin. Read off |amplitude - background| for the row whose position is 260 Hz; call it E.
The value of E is 0.57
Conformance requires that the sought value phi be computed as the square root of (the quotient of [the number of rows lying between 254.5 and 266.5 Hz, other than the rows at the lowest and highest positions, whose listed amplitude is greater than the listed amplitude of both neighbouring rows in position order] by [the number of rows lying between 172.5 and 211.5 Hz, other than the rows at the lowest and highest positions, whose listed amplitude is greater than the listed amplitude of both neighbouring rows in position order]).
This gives 0.87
